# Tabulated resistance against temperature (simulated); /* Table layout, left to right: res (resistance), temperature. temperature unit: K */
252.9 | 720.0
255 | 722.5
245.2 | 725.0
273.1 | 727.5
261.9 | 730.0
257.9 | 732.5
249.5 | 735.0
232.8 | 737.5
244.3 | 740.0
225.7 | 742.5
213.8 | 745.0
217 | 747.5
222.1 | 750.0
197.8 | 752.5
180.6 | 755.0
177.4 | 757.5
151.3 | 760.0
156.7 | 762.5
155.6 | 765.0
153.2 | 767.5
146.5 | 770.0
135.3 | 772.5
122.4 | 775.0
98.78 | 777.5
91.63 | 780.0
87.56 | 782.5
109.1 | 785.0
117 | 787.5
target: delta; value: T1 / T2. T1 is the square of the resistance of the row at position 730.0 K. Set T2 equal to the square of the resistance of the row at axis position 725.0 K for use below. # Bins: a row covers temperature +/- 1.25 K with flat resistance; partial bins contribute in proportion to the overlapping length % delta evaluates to 1.1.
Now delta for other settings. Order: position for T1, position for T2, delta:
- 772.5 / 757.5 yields 0.6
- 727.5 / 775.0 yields 5.0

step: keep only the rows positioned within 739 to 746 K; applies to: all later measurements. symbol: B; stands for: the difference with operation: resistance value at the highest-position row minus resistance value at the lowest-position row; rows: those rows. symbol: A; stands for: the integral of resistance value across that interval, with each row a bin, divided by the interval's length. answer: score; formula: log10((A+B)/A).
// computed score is -0.06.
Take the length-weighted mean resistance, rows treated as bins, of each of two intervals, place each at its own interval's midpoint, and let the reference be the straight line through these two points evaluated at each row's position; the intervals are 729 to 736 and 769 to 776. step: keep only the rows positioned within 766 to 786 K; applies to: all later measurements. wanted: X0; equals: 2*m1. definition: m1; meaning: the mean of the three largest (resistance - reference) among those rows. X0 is 13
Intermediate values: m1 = 6.6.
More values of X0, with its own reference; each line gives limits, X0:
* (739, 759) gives 24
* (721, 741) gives 9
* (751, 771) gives 6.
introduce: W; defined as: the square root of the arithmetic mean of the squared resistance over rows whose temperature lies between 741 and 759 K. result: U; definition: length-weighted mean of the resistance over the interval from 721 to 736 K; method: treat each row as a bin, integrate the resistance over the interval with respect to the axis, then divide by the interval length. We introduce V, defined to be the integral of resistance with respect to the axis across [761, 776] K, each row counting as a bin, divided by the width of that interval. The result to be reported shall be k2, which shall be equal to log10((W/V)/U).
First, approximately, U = 257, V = 145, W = 206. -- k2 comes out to -2.26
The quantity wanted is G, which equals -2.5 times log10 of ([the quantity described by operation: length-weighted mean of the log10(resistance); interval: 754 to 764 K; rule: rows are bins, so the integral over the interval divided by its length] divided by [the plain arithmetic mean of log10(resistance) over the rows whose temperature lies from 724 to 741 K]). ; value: 0.09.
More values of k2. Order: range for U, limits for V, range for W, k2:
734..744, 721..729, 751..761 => -2.54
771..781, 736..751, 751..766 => -2.18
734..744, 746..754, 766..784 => -2.61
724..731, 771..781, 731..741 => -2.08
